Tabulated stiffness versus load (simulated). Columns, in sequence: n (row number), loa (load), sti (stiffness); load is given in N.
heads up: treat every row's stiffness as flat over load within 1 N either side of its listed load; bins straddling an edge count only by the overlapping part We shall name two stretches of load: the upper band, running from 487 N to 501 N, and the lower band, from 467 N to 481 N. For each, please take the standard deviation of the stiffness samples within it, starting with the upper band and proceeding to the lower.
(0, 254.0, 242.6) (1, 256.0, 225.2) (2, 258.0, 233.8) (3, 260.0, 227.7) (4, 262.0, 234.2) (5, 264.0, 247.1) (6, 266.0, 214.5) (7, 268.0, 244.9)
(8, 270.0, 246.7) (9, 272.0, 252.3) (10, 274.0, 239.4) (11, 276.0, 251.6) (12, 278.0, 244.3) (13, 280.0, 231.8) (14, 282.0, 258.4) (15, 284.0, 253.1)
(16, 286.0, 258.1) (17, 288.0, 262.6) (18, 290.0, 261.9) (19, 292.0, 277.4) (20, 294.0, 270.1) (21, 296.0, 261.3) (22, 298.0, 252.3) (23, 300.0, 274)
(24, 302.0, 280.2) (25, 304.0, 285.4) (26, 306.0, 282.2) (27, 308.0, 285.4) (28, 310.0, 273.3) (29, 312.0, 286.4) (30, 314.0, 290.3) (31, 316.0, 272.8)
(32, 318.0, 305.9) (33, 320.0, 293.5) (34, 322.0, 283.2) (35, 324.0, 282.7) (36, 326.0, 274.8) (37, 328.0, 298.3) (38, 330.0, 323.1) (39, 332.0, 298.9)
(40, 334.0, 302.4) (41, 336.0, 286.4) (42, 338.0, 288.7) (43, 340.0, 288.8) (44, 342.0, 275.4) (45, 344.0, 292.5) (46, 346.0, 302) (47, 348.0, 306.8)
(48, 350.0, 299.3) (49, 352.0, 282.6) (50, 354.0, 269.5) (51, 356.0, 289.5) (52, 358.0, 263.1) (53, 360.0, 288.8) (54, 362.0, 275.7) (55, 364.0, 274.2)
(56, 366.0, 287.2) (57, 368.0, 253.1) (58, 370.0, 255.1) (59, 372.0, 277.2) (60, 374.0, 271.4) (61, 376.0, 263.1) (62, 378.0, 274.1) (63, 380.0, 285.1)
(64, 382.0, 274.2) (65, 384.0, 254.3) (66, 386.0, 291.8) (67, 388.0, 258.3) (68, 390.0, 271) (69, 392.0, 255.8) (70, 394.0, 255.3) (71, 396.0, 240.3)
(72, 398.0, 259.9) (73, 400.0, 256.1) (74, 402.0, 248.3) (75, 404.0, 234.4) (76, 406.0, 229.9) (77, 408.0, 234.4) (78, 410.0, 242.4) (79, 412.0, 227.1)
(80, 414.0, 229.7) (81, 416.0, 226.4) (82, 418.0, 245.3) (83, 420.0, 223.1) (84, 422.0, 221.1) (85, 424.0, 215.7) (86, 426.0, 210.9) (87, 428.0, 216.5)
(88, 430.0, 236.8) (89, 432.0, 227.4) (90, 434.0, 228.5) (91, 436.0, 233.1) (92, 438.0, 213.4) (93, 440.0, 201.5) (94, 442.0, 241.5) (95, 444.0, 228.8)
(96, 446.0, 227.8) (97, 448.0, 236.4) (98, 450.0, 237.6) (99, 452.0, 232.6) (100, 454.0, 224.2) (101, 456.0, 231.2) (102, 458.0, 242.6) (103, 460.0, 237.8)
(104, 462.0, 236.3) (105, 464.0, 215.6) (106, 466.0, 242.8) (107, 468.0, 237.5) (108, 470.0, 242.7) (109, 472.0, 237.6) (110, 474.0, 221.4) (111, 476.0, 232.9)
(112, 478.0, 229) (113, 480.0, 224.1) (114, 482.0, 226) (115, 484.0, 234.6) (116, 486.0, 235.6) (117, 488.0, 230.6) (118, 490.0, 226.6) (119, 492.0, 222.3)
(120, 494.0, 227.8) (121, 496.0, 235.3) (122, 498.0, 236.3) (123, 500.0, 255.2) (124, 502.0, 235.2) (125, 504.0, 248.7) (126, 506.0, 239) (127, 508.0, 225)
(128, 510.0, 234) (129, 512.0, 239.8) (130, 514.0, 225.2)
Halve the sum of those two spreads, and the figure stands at 9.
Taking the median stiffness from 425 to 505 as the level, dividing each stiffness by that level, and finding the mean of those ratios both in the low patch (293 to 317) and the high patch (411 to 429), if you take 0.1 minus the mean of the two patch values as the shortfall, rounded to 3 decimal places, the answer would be -0.974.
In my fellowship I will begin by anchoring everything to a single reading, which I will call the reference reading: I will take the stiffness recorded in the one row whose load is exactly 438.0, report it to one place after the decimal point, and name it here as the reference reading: 213.4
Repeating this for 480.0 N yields 224.1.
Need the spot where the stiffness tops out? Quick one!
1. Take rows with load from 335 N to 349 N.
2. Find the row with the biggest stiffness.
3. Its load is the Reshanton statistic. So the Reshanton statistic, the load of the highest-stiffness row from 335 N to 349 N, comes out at 348.0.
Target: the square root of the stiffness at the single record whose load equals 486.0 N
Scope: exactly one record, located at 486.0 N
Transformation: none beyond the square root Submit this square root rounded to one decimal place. 15.3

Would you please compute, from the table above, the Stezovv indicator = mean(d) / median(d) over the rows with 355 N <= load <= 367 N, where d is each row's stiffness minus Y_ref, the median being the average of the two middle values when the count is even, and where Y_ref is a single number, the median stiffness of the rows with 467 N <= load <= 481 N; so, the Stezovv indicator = 0.96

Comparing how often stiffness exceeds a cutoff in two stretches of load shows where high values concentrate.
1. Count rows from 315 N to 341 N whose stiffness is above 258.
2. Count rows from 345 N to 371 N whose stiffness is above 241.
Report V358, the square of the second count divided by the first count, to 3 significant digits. 13.0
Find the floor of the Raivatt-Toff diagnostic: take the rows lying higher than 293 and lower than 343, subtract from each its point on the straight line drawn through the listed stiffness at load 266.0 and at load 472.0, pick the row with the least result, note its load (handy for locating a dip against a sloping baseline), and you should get 298.0 N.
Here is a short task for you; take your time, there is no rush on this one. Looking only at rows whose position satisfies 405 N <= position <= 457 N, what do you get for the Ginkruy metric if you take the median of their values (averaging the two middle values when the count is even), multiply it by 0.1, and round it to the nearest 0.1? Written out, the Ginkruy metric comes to 22.9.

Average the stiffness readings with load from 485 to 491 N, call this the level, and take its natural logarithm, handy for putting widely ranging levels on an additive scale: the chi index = 5.44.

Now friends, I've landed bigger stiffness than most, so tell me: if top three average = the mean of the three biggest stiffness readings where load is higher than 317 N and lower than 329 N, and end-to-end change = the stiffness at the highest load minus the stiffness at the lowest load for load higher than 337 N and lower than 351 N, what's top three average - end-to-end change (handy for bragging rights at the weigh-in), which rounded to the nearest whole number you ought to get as 289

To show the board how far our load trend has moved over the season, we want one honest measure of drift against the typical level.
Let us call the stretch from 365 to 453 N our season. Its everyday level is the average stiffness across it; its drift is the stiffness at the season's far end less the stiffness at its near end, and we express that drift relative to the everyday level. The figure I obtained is -0.22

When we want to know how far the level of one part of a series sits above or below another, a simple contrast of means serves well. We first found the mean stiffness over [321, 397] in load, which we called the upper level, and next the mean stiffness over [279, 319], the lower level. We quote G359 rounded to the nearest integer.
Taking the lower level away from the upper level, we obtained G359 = 8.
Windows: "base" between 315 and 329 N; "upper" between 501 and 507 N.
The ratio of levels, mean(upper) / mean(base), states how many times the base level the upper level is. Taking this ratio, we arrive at 0.84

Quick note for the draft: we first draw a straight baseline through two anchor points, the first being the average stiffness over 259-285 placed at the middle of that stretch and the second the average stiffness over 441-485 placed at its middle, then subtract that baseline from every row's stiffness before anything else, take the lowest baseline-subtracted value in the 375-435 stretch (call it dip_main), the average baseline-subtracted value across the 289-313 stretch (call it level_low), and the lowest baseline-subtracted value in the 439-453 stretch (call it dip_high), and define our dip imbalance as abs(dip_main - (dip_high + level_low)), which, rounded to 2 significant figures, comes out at 25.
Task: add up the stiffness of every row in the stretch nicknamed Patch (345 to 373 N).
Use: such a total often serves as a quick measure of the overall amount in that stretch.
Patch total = 3924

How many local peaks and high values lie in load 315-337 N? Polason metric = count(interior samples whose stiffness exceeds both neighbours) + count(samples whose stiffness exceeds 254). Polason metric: 14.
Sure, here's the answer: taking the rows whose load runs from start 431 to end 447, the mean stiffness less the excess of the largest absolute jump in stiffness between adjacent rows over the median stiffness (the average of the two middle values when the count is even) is 413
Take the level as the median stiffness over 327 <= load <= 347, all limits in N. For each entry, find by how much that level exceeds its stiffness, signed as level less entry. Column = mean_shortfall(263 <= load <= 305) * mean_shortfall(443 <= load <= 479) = 2482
